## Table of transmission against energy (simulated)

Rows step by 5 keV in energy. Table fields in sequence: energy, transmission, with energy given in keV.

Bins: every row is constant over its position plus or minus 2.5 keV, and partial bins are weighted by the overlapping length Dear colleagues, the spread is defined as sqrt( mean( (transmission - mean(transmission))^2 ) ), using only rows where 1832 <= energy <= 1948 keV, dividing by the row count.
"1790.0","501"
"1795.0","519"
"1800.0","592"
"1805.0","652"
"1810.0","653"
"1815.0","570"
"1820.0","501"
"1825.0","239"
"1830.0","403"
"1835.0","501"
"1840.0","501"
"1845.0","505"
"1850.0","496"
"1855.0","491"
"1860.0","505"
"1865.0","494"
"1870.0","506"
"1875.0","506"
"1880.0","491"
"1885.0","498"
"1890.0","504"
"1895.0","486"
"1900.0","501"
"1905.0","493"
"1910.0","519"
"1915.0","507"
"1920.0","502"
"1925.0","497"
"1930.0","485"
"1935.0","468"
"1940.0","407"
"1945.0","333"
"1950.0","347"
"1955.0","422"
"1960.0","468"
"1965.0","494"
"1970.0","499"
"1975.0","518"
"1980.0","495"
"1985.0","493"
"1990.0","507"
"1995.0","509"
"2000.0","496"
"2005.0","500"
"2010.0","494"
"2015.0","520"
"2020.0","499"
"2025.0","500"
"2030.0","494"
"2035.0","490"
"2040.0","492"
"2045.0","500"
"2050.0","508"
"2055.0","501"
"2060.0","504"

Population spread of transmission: 39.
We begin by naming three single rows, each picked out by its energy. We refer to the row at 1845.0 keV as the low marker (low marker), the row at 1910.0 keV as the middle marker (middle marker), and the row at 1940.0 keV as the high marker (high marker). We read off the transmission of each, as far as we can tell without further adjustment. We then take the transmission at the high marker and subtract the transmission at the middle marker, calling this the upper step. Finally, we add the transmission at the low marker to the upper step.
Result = 393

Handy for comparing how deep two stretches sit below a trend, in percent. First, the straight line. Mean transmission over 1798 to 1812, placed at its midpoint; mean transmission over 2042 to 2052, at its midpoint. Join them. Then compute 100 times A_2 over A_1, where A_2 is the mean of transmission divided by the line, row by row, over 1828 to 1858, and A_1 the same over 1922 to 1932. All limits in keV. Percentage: 91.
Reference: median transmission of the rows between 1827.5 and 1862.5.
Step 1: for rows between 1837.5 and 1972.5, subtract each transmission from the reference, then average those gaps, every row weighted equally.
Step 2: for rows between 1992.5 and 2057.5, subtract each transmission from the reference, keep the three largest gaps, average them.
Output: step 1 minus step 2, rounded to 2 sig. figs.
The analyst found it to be 13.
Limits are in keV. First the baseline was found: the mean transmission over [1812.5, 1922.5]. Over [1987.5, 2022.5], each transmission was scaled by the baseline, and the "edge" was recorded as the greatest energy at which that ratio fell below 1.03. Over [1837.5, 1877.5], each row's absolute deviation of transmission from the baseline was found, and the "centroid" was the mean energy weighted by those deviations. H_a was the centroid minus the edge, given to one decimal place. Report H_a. -161.4 keV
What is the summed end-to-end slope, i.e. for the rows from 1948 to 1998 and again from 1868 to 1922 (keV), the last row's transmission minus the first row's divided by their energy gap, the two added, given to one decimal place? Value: 3.5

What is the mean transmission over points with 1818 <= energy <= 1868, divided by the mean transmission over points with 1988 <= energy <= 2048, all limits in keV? 0.93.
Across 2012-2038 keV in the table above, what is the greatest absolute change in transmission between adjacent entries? 21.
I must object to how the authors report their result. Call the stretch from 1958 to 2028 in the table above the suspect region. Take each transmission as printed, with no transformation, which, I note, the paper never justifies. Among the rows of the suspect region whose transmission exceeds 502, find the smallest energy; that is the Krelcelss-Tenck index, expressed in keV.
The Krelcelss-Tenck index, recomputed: 1975.0 keV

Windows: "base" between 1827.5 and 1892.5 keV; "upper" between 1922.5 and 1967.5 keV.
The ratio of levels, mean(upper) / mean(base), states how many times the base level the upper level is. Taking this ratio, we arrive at 0.88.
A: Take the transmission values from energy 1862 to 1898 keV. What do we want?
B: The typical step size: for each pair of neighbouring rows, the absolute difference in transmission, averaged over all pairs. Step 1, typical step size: 10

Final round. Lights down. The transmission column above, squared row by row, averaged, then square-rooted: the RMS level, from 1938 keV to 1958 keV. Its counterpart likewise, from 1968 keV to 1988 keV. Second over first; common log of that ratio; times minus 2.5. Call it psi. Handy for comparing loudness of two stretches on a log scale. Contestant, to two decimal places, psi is -0.30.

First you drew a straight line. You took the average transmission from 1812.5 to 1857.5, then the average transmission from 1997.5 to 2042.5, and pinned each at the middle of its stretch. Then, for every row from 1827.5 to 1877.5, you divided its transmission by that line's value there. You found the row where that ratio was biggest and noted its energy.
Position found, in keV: 1845.0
